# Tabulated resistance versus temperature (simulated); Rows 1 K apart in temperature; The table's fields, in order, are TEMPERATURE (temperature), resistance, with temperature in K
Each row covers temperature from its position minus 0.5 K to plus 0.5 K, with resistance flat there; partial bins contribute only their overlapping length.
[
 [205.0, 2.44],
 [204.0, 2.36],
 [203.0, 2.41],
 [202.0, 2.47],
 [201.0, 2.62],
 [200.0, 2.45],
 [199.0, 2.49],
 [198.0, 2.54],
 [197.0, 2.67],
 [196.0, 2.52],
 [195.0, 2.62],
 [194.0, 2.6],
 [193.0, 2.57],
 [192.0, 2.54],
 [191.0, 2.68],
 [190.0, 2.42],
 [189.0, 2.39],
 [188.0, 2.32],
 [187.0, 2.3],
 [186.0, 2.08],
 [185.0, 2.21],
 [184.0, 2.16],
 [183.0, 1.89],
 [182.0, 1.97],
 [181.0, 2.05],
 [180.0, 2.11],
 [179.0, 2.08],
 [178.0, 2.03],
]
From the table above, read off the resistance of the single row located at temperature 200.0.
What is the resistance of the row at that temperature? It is 2.45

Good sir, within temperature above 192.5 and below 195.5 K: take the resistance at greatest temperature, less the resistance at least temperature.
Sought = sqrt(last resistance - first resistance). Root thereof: 0.22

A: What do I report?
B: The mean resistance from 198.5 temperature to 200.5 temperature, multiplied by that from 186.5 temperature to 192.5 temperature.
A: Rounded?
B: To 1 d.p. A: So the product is 6.0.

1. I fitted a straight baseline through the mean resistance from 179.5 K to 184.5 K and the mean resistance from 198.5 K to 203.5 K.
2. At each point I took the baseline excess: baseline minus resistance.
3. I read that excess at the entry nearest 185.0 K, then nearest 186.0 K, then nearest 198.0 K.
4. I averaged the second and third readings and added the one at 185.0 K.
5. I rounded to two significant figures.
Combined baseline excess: -0.14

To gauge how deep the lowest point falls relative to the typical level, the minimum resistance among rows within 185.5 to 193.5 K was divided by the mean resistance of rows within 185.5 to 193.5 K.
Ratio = 0.86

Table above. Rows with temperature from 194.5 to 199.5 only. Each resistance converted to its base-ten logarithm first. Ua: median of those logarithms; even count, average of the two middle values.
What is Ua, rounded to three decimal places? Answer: 0.405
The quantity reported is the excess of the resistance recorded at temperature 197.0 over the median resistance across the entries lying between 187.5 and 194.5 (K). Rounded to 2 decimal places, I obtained 0.13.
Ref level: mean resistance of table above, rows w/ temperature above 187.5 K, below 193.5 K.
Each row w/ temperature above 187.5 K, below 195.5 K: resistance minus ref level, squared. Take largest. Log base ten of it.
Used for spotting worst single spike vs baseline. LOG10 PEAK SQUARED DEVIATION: -1.43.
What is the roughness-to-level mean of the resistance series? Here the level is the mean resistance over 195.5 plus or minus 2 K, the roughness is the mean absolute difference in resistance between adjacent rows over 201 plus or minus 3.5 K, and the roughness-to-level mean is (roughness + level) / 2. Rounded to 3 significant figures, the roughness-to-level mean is 1.34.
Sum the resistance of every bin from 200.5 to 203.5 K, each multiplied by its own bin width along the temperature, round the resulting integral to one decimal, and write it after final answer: 7.5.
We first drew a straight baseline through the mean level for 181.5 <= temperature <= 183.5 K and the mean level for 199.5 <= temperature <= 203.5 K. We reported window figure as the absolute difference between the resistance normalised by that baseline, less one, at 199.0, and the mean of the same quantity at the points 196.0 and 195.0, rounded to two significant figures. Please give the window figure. 0.081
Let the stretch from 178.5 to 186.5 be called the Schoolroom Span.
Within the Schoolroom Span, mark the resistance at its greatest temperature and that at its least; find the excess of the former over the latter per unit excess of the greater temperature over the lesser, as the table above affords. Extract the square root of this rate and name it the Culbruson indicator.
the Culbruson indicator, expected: 0.00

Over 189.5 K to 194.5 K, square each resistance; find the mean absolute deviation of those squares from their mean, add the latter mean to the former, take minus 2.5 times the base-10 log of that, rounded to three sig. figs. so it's -2.10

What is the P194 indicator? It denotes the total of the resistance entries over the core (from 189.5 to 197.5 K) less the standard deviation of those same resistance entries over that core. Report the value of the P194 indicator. 20.5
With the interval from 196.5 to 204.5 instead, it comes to 19.9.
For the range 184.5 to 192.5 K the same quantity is 18.8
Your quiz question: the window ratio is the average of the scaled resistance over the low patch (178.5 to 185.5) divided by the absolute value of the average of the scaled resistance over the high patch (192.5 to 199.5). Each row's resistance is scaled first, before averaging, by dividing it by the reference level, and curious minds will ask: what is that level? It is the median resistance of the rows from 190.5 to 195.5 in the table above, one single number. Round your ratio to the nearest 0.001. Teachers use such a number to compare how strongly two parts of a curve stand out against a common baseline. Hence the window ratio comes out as 0.803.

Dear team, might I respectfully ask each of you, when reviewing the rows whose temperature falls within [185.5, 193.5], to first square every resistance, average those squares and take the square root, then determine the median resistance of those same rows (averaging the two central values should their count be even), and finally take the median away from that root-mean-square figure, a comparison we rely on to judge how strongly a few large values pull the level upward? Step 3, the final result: 0.014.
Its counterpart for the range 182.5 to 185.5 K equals -0.069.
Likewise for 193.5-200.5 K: 0.017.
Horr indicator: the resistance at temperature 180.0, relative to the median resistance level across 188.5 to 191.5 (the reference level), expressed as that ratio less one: -0.13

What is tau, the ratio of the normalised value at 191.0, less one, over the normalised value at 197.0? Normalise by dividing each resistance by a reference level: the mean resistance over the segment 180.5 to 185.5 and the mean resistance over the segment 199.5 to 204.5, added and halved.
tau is 0.16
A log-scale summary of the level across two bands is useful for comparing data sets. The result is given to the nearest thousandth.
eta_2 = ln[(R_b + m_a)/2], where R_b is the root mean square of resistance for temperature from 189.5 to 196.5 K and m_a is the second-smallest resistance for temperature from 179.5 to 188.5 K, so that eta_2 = 0.819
